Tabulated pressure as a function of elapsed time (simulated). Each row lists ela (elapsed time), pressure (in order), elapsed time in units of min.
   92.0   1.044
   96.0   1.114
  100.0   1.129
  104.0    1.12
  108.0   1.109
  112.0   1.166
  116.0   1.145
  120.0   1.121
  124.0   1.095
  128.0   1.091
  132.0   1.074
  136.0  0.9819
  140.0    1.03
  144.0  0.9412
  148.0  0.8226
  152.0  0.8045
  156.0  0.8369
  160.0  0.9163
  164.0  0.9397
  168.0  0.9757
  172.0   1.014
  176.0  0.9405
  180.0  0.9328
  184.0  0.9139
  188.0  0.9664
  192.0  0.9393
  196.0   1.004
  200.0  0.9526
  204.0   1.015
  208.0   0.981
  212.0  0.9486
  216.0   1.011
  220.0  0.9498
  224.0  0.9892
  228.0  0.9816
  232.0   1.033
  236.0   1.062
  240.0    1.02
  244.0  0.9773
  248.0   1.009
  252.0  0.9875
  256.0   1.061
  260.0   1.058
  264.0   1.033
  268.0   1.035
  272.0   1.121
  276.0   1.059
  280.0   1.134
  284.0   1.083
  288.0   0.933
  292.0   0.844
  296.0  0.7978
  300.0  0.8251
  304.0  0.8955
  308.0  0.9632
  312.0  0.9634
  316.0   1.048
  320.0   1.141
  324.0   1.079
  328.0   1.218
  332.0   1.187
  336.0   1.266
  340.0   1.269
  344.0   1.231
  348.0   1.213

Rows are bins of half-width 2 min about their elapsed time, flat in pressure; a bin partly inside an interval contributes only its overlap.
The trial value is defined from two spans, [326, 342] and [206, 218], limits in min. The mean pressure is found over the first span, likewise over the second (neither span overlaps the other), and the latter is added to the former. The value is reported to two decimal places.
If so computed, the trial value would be 2.22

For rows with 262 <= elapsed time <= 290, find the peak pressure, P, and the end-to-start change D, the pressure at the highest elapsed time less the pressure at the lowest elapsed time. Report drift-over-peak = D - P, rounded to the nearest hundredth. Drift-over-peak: -1.23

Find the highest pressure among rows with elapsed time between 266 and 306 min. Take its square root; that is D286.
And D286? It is 1.06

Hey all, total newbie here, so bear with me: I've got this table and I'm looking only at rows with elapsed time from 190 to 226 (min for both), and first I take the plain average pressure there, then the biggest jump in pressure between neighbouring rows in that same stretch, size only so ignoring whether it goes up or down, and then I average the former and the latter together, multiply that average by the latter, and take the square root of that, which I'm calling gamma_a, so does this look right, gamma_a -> 0.184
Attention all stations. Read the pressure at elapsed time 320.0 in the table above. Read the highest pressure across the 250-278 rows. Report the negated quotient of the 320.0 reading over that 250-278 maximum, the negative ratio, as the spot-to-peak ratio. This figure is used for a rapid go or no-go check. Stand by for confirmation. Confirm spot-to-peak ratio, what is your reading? -1.02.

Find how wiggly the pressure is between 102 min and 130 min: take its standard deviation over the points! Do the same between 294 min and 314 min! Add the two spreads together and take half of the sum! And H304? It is 0.05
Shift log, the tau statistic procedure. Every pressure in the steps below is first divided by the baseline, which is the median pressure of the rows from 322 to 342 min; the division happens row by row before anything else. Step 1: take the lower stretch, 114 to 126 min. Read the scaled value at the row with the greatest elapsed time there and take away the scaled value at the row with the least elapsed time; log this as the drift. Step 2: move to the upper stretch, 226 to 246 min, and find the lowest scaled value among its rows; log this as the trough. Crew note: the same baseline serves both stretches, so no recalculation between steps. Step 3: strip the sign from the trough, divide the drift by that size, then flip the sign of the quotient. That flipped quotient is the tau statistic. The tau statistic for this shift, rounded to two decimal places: 0.05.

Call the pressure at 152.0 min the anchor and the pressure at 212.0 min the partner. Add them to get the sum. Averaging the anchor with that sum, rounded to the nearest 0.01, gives 1.28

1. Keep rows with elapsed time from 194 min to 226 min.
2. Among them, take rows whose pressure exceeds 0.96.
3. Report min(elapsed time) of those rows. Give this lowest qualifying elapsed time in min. 196.0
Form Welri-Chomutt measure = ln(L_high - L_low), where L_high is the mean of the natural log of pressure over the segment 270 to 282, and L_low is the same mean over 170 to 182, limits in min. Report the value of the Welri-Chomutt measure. -2.0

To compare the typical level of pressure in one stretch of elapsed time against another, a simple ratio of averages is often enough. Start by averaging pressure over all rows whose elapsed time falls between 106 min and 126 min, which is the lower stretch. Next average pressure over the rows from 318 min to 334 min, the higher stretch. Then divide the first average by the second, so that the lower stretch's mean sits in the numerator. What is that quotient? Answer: 0.97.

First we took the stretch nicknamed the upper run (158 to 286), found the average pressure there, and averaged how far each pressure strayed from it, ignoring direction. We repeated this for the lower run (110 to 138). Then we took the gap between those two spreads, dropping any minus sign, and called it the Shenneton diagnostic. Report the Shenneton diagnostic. 0.005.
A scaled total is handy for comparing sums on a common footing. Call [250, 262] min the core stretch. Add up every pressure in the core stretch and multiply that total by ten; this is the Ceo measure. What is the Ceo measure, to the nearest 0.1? 31.1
